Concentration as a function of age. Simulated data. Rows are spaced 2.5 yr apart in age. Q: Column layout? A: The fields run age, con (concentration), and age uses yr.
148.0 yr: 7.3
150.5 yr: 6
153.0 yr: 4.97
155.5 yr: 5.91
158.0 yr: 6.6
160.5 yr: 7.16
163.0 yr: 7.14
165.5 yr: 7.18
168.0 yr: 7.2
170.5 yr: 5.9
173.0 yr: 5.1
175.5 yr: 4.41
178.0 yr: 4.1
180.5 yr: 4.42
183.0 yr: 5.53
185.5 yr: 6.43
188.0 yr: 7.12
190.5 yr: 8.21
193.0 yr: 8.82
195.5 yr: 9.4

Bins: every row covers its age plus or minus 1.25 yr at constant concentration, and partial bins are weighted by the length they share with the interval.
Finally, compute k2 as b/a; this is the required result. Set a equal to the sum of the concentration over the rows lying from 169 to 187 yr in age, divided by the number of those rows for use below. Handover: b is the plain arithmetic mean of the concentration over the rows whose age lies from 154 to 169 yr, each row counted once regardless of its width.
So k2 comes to 1.34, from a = 5.1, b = 6.9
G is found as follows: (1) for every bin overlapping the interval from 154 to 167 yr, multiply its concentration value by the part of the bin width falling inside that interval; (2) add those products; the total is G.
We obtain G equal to 88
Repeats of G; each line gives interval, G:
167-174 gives 42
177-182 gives 22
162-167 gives 36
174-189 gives 80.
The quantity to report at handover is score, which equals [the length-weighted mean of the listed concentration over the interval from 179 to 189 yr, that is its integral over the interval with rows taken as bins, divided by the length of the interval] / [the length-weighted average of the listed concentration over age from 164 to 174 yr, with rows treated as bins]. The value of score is 0.91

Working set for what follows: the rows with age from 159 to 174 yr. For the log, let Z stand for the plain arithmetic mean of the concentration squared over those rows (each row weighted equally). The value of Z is 44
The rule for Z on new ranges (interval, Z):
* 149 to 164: 40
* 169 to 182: 23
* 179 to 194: 48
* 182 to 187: 36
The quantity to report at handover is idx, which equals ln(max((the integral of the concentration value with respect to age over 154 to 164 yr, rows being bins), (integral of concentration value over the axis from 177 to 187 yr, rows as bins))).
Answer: 4.20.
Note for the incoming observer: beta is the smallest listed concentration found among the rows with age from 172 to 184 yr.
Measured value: 4.1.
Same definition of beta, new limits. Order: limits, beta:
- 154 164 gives 5.91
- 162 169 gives 7.14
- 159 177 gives 4.41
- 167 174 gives 5.1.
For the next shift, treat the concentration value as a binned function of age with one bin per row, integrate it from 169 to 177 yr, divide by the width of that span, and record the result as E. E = 5.2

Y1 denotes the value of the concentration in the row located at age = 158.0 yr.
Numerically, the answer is 6.6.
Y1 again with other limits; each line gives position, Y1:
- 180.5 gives 4.42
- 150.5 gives 6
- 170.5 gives 5.9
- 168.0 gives 7.2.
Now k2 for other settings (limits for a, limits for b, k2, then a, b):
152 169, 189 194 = 1.29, 6.6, 8.5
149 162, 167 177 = 0.92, 6.1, 5.7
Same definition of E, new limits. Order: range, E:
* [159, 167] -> 7.1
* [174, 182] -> 4.4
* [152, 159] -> 5.8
